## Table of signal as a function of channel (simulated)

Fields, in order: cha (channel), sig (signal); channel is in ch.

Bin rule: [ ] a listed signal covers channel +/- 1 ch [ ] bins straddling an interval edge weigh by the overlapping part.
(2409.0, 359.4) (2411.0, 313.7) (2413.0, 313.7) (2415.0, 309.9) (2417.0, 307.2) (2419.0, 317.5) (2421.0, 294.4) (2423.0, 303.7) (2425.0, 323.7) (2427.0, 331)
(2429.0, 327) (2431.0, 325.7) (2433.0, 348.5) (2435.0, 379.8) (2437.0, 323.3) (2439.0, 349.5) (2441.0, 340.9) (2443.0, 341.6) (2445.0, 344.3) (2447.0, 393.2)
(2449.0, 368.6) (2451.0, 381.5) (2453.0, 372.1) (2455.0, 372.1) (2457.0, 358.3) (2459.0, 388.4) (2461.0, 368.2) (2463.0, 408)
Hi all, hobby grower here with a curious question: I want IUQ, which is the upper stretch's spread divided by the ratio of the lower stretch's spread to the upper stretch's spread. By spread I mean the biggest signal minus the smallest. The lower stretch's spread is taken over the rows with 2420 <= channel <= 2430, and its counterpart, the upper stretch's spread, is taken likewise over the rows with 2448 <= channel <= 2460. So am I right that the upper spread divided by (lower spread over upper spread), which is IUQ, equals 25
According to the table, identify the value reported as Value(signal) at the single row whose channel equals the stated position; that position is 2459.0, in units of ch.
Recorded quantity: 388.4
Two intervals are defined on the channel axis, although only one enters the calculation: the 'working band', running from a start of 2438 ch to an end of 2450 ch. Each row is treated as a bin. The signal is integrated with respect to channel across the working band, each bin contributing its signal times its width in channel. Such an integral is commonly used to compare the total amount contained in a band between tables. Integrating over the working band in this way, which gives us 4276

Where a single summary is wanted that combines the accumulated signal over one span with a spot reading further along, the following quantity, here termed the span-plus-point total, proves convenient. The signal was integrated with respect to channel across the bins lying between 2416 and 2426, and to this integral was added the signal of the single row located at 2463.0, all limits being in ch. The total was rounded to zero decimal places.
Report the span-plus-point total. 3501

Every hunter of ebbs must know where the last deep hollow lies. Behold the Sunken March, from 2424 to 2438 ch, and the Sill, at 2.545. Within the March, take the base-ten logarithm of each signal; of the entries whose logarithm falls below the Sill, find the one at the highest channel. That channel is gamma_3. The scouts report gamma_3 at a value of 2437.0 ch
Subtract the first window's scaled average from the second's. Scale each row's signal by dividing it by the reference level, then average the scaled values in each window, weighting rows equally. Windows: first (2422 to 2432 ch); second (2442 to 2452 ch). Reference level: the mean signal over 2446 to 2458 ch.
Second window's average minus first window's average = 0.12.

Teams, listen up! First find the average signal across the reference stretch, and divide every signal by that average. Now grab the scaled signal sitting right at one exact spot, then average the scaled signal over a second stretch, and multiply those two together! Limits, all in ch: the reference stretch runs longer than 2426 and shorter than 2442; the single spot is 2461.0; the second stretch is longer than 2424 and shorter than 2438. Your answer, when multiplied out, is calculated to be 1.07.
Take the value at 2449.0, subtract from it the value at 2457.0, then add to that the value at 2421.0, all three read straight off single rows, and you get 305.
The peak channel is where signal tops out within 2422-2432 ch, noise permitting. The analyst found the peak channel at 2427.0 ch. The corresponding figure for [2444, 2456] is 2447.0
